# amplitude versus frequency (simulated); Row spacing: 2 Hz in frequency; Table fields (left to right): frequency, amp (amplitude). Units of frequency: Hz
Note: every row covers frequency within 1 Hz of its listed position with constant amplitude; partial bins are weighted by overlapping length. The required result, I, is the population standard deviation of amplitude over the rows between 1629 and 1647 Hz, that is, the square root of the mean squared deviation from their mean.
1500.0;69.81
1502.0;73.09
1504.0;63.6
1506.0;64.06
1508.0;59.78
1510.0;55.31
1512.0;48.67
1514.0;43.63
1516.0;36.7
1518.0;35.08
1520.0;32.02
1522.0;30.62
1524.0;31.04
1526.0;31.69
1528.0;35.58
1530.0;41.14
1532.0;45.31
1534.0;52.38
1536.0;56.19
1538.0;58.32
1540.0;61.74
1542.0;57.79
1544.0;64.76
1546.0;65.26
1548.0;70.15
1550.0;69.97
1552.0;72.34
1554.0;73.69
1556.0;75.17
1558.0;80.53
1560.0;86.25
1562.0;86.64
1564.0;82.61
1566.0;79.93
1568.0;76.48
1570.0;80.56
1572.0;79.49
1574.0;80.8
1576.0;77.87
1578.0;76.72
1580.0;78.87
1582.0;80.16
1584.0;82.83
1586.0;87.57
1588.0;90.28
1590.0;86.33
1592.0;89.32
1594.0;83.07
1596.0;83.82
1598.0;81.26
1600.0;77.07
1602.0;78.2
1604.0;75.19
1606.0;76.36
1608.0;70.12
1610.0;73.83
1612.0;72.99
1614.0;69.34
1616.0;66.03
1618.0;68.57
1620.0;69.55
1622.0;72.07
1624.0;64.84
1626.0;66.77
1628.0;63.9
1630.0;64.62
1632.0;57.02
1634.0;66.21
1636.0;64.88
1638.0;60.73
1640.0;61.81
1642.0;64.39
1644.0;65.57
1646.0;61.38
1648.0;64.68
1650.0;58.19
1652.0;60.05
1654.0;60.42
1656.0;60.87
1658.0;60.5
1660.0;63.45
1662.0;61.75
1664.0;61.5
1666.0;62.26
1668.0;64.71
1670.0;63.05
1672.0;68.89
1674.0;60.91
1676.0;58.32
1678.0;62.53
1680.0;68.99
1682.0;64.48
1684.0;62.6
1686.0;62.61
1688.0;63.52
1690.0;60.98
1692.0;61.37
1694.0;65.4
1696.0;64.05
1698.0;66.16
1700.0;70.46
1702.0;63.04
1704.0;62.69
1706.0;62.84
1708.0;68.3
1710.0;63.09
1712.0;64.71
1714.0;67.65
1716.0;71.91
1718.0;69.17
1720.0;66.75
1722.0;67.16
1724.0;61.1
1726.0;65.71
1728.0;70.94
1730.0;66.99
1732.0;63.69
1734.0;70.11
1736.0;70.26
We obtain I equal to 2.79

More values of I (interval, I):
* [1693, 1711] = 2.59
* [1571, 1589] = 4.28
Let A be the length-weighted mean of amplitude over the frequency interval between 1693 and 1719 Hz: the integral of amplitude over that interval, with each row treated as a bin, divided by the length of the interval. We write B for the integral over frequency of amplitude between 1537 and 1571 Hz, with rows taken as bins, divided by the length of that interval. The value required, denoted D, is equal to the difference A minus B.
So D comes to -7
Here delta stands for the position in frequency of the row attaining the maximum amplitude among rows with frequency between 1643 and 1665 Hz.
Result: 1644.0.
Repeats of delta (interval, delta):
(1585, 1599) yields 1588.0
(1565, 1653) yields 1588.0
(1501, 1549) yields 1502.0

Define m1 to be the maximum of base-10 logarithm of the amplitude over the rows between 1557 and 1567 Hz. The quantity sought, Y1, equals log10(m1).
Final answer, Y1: 0.287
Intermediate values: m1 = 1.94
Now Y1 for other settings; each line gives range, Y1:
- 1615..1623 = 0.269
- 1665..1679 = 0.264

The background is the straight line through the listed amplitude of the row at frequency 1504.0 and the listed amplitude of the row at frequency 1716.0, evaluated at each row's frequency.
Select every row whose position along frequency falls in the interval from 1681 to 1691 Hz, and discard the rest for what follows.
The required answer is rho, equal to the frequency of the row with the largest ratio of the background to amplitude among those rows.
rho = 1690.0 Hz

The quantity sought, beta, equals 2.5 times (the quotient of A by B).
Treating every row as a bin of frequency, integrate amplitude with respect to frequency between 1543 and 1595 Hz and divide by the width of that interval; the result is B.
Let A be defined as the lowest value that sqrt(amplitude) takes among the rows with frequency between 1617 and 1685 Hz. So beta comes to 0.239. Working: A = 7.55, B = 79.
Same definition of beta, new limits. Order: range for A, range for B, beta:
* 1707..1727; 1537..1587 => 0.259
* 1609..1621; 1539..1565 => 0.279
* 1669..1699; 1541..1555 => 0.282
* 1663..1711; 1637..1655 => 0.308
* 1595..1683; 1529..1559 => 0.300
